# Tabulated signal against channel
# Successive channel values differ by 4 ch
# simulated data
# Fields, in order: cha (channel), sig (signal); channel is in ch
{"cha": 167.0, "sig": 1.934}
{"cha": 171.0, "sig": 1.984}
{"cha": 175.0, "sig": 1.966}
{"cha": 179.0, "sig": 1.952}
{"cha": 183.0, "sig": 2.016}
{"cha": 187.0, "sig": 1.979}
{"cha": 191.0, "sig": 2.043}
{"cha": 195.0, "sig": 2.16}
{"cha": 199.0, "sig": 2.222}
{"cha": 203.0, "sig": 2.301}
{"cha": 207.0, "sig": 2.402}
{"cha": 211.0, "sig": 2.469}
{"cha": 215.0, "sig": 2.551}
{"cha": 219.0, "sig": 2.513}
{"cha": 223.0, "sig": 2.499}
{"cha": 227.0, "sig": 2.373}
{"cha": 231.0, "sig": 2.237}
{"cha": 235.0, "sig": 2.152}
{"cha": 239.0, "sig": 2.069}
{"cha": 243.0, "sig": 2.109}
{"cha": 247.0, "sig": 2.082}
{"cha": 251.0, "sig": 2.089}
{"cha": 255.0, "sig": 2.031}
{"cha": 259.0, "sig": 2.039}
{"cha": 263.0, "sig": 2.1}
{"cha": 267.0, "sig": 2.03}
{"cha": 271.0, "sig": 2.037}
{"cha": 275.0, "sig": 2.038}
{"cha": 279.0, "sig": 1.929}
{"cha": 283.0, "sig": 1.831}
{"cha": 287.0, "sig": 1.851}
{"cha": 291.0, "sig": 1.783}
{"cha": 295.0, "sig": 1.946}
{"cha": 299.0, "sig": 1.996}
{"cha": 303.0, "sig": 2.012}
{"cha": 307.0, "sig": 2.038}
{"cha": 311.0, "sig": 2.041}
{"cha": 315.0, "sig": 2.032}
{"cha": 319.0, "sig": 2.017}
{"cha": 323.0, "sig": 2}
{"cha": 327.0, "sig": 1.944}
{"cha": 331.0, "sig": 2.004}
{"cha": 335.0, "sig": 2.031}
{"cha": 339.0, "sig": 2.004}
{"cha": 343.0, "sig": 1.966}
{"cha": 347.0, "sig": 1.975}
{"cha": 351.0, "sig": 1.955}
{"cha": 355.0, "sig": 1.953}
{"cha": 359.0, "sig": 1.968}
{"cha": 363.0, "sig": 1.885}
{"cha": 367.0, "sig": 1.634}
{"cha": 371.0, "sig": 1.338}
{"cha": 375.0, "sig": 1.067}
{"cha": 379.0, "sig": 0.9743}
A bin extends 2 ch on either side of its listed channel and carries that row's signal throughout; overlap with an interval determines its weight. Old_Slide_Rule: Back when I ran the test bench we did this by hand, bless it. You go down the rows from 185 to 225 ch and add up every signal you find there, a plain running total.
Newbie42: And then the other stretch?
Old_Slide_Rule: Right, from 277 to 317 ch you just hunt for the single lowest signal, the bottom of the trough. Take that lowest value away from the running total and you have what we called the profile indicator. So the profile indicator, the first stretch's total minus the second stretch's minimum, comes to 21.4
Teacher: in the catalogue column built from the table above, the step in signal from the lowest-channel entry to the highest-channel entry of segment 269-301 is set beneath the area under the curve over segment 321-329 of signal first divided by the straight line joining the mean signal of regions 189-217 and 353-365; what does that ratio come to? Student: -191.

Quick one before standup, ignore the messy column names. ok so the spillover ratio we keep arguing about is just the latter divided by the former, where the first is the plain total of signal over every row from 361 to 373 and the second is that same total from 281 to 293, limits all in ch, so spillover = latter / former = 1.13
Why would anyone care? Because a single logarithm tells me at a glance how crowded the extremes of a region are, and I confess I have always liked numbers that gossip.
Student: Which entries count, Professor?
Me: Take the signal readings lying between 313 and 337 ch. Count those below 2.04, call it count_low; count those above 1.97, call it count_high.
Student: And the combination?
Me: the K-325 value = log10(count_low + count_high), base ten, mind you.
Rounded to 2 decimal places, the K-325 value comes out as 1.04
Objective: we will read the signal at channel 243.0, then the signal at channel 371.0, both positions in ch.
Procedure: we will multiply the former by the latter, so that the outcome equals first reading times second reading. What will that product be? 2.8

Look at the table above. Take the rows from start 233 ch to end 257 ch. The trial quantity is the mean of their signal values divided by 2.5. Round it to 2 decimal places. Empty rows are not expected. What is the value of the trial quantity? 0.84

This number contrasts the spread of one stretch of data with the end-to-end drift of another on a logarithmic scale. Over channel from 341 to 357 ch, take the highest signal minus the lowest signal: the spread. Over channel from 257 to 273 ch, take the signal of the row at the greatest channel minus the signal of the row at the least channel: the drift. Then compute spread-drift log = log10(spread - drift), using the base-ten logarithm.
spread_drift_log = -1.6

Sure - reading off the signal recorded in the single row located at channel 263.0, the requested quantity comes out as 2.1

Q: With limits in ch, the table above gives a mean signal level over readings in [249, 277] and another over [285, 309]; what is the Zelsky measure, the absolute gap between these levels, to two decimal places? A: 0.11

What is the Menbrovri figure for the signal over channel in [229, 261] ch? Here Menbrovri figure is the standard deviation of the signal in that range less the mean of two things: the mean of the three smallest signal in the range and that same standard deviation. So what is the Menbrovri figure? -0.99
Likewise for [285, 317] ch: -0.88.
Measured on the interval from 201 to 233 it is -1.10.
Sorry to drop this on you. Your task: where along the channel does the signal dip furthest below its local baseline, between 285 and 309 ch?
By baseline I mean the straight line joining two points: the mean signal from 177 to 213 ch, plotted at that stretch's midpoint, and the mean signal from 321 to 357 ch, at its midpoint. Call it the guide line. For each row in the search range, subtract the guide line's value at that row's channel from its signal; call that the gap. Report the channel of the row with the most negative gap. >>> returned 291.0 ch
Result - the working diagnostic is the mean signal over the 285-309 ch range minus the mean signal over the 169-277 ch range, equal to -0.23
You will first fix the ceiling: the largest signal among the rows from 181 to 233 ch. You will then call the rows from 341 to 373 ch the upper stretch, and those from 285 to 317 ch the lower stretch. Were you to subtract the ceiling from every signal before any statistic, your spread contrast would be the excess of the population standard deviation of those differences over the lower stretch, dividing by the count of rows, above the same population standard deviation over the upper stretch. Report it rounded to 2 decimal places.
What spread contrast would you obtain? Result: -0.13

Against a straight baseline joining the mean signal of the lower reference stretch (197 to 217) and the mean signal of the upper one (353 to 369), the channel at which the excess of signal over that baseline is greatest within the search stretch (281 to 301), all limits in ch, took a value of 299.0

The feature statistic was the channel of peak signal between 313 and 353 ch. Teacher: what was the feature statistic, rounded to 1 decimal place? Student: 315.0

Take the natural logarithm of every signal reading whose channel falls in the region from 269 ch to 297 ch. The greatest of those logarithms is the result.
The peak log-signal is 0.71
